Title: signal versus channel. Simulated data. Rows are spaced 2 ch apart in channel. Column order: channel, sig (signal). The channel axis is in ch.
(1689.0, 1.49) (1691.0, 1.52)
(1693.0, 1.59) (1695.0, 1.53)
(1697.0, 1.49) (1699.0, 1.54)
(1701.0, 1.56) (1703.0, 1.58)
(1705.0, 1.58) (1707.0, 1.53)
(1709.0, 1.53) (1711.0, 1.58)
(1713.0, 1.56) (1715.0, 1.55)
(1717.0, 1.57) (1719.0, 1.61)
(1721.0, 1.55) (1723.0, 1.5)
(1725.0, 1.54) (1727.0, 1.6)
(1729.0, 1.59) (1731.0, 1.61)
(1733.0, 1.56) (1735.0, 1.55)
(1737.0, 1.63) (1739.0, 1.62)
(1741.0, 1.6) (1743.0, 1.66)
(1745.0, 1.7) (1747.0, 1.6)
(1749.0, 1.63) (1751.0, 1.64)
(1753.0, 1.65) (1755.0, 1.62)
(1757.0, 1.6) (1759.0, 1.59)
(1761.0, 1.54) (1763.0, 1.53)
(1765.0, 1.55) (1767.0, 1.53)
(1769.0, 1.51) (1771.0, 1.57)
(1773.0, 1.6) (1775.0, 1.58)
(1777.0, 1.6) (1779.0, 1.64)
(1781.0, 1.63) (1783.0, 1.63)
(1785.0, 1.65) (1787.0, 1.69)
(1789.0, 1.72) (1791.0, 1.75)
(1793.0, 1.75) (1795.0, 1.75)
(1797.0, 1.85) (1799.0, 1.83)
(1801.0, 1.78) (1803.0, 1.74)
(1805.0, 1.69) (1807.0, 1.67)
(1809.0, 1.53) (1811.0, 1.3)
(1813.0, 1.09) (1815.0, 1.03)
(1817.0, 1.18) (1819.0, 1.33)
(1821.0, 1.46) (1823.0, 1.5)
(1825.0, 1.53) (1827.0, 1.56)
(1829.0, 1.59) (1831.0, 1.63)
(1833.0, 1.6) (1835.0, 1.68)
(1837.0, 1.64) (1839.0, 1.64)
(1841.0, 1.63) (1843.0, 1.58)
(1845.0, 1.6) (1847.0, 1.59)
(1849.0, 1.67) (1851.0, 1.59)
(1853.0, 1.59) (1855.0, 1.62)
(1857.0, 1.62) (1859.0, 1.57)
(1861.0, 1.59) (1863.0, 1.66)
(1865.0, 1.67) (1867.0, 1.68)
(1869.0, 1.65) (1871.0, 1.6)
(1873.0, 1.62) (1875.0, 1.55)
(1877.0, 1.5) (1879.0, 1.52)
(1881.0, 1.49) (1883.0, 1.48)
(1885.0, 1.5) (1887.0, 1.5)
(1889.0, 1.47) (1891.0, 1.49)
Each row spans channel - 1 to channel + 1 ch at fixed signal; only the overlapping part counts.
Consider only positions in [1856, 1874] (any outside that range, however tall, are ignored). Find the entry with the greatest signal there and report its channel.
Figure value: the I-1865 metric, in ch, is 1867.0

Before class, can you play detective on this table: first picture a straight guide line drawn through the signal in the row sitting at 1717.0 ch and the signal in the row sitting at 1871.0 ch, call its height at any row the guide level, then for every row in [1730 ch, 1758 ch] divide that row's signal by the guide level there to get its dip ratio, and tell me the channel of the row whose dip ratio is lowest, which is 1735.0 ch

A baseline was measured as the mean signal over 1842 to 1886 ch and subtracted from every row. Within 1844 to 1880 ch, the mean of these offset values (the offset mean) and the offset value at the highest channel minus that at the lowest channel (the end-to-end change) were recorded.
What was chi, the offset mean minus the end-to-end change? 0.10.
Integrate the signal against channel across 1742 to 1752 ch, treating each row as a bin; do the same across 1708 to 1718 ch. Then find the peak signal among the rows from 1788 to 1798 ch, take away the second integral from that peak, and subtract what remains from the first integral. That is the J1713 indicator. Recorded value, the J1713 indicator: 30.2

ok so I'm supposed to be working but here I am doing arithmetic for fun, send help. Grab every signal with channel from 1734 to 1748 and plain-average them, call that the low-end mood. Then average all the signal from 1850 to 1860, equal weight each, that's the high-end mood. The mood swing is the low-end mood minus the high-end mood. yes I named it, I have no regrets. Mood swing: 0.02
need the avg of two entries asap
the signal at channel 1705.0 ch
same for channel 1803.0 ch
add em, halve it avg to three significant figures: 1.66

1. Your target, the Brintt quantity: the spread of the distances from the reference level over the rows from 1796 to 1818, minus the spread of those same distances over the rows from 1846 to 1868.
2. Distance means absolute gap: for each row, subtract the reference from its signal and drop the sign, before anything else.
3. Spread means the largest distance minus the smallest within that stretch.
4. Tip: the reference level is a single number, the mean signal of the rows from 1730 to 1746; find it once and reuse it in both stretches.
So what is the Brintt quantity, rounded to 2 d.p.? 0.47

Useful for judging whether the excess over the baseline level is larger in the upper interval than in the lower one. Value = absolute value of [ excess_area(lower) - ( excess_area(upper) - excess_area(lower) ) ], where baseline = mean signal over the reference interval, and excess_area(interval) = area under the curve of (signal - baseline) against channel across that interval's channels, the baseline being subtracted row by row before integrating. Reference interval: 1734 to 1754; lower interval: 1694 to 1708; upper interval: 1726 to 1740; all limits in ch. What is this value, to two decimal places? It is 1.87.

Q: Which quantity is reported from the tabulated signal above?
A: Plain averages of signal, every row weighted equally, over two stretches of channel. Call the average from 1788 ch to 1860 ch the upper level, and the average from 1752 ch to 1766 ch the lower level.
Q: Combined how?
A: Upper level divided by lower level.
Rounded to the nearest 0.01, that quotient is 1.00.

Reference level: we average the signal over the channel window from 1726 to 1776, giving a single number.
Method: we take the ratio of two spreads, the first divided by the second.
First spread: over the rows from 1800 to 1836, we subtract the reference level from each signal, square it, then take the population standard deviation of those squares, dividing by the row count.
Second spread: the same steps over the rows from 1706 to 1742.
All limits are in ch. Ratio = 42.8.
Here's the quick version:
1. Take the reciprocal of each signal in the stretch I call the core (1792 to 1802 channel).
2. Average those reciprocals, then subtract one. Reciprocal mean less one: -0.442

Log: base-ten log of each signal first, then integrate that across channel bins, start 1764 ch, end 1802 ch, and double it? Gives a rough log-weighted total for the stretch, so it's 16.7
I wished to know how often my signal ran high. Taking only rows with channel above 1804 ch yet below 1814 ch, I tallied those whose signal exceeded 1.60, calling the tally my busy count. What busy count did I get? 2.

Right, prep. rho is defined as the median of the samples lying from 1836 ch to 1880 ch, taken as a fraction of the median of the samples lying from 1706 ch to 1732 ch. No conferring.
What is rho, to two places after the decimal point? 1.03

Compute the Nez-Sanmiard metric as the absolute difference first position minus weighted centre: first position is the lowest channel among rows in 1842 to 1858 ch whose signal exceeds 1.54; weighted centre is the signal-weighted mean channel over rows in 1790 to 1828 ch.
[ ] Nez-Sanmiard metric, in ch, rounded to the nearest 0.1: 35.1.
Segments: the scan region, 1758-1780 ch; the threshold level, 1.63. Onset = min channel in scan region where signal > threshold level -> 1779.0 ch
